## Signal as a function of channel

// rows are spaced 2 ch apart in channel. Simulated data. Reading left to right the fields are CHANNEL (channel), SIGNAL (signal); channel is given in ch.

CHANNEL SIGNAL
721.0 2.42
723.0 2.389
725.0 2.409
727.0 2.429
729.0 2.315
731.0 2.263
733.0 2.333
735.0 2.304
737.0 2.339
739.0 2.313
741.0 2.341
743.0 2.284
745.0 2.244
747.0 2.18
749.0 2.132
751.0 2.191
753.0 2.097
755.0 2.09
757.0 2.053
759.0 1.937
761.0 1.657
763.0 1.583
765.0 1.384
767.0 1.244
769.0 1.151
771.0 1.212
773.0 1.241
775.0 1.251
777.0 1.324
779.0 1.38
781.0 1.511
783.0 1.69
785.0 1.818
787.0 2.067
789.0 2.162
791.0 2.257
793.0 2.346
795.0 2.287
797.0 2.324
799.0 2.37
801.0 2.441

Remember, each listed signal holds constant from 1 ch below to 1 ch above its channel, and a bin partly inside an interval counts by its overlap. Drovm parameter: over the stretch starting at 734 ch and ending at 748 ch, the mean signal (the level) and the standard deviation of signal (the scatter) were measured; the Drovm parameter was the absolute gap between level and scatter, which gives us 2.23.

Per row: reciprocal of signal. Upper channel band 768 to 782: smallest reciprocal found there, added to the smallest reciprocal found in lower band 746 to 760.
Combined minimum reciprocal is 1.12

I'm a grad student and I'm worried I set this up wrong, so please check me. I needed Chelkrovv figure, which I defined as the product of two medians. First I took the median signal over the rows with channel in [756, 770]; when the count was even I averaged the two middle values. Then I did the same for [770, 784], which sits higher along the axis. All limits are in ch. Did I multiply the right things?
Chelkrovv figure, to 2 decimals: 2.10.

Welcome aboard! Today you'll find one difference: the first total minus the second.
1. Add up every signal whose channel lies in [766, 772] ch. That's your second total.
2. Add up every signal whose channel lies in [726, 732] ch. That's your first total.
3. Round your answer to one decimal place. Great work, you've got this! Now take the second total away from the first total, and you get 3.4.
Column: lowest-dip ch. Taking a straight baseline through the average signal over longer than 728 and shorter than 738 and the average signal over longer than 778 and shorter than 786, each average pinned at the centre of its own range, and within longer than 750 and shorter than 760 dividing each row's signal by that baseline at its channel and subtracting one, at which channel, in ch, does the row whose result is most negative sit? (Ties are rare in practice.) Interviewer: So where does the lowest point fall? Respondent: 759.0 ch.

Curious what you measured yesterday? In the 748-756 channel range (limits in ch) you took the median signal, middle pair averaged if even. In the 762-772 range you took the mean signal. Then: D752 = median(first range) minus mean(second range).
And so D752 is 0.80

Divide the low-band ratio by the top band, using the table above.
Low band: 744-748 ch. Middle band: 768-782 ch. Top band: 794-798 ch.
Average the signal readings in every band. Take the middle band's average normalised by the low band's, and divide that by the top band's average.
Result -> 0.25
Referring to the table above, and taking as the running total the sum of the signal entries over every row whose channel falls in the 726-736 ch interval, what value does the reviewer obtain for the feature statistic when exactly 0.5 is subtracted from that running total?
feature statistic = 11.1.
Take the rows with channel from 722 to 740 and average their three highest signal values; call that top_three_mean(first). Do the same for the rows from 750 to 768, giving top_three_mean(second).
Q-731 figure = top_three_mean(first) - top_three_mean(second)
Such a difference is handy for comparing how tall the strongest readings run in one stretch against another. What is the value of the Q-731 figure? 0.3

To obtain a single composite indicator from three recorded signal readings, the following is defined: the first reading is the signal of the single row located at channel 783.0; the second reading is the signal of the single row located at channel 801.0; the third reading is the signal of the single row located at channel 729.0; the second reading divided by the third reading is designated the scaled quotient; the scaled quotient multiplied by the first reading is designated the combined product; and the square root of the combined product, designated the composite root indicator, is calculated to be 1.33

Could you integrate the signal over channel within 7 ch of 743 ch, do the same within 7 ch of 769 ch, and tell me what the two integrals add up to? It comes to 50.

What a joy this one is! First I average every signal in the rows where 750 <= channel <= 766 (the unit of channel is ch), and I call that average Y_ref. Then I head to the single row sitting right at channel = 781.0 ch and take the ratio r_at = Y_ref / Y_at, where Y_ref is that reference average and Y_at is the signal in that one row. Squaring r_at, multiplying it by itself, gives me 1.54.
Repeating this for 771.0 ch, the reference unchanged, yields 2.39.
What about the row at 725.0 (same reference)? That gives 0.61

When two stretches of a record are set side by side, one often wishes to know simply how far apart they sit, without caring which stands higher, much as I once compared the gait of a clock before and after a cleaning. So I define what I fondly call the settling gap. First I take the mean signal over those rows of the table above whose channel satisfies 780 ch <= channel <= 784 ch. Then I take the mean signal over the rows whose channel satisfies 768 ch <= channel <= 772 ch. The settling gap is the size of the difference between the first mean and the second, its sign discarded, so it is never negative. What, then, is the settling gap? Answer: 0.4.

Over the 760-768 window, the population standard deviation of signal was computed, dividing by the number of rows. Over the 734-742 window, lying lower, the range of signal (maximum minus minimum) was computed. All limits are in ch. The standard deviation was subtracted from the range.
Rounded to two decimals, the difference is -0.13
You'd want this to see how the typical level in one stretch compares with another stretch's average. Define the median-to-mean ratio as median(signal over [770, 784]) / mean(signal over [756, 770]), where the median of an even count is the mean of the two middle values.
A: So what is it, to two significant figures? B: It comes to 0.84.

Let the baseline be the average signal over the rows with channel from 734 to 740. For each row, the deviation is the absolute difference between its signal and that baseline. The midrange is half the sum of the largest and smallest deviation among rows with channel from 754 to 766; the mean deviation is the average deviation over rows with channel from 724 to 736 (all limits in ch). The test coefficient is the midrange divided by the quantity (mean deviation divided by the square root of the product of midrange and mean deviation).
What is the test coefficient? 2.0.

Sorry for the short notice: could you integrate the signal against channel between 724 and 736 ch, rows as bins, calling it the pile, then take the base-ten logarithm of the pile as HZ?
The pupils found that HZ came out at 1.45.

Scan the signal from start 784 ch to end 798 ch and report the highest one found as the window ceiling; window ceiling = 2.346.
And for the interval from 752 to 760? 2.097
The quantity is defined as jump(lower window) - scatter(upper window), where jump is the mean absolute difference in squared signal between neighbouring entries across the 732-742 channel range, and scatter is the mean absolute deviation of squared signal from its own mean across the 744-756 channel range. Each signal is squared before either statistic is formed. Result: -0.08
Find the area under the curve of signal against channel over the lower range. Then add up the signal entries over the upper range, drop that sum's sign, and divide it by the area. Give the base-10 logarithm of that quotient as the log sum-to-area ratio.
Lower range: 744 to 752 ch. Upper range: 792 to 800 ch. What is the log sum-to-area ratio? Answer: -0.27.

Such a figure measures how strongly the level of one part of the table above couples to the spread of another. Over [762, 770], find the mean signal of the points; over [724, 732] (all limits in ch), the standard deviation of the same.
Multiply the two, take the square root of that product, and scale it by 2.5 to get 0.8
